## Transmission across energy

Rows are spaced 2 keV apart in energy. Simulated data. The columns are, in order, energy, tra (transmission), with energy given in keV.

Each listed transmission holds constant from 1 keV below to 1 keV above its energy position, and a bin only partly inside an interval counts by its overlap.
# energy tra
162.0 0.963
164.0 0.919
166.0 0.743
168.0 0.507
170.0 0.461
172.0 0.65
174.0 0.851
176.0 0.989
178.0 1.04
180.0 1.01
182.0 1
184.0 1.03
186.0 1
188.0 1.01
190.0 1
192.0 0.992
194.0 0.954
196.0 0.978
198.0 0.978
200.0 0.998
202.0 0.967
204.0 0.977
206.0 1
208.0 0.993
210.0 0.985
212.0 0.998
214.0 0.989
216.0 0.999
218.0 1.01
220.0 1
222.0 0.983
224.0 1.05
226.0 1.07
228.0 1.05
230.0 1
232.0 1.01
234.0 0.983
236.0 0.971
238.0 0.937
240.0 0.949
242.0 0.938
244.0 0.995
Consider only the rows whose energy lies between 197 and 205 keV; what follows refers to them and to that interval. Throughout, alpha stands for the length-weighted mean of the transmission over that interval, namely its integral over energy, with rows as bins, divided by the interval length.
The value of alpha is 0.98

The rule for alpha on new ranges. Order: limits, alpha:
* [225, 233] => 1.03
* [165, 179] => 0.75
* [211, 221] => 1.00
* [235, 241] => 0.95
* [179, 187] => 1.01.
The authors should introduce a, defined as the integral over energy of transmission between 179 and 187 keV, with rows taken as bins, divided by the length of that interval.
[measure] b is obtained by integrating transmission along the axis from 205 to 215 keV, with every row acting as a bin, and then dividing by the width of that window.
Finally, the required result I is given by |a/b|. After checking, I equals 1.02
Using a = 1.010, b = 0.99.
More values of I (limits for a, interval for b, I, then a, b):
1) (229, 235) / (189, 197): 1.02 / 0.998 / 0.98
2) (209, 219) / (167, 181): 1.27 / 0.996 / 0.79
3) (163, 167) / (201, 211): 0.84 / 0.831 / 0.98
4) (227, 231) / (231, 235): 1.03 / 1.025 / 1.00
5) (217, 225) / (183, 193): 1.00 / 1.011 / 1.01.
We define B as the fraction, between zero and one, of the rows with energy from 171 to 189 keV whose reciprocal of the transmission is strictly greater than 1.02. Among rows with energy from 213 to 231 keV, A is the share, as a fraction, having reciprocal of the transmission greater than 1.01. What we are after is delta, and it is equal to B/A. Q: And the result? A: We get 1.00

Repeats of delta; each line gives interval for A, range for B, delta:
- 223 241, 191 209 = 1.25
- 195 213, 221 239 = 0.40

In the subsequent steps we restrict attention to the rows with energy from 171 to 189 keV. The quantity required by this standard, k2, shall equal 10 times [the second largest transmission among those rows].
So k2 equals 10.3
